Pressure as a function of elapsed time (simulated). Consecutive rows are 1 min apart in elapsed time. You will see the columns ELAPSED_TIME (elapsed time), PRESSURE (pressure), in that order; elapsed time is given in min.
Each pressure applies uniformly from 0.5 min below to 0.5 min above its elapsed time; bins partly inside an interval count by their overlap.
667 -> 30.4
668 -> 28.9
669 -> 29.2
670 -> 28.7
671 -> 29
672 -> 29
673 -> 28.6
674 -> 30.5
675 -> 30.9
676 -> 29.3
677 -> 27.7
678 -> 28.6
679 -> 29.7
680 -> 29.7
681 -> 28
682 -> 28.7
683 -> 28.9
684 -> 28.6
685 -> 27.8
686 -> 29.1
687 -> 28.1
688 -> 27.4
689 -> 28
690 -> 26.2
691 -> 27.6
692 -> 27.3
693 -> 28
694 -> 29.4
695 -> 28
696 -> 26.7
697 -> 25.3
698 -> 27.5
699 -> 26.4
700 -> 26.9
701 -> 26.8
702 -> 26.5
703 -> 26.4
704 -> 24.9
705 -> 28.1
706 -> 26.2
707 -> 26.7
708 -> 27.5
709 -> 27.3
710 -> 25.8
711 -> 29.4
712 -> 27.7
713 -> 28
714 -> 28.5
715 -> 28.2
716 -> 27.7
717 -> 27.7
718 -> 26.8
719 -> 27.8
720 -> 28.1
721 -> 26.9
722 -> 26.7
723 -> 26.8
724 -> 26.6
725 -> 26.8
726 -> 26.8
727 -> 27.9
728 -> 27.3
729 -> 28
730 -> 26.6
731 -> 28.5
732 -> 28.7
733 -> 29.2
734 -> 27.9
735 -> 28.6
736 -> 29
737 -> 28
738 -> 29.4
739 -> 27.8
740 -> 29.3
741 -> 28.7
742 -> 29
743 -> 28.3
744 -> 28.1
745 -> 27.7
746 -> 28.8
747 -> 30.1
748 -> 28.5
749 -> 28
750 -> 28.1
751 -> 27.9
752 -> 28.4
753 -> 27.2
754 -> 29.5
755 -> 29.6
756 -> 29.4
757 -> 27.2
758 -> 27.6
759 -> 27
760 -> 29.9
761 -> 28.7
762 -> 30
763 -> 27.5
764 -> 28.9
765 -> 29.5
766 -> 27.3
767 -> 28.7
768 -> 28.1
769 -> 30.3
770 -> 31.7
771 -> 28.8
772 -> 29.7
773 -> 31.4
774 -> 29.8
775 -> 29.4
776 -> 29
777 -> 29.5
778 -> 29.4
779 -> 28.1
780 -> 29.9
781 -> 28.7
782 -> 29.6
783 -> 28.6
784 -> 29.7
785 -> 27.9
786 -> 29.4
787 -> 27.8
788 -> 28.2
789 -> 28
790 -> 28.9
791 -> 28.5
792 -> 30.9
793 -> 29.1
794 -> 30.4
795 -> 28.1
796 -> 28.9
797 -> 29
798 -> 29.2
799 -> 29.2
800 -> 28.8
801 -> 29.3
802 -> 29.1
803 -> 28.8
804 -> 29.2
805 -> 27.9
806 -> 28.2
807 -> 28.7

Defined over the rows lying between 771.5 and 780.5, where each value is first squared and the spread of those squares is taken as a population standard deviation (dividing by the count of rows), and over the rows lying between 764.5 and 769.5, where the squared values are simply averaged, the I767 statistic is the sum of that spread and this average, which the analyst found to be 878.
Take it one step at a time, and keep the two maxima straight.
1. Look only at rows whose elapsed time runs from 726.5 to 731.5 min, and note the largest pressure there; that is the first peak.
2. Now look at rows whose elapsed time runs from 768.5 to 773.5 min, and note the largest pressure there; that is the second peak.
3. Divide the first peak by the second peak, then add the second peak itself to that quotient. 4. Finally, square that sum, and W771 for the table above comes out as 1063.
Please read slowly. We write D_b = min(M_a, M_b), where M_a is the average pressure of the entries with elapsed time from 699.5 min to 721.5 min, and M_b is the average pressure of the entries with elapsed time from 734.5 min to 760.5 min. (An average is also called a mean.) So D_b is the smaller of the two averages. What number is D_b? 27.3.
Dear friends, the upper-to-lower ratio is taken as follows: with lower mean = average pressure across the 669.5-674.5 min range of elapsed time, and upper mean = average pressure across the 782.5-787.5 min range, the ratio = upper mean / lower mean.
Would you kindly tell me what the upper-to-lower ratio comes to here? 0.98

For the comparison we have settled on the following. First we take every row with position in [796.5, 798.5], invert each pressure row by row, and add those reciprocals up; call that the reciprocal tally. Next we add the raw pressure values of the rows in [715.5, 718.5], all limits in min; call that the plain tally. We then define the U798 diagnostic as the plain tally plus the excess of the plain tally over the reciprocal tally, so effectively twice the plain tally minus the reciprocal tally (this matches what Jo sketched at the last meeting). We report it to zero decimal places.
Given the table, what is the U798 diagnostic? 164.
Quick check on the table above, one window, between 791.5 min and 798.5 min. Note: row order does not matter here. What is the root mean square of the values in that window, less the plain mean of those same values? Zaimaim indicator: 0.013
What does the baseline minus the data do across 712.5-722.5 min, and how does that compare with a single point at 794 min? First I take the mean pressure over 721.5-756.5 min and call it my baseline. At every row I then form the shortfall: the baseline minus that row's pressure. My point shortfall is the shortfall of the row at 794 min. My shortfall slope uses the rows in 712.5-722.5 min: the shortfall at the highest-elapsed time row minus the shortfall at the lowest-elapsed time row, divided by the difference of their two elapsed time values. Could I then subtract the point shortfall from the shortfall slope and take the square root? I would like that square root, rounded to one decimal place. 1.5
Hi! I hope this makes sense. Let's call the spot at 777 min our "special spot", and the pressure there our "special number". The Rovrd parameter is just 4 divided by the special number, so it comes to 0.136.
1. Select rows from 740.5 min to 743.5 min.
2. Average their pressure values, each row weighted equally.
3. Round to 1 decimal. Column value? 28.7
